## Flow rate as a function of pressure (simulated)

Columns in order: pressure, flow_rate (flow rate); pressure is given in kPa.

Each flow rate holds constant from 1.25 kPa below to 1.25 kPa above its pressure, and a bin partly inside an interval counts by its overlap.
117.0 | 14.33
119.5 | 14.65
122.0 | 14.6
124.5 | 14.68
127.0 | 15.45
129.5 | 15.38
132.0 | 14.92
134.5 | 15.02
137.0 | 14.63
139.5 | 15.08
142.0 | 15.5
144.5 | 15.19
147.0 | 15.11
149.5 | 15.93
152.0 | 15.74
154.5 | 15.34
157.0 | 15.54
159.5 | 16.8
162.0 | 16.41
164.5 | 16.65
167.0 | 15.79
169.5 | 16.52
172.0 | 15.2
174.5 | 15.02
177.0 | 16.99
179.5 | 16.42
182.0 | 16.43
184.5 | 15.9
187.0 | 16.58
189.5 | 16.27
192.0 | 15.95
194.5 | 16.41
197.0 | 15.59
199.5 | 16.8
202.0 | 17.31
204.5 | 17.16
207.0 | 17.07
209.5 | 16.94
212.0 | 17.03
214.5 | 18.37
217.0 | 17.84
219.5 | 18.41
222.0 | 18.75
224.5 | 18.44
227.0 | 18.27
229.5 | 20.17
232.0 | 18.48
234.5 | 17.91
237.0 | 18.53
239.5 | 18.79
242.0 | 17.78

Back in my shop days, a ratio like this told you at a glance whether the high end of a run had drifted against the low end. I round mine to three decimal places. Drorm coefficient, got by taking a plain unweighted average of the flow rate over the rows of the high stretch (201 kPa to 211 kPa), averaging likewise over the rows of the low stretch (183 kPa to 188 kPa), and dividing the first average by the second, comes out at 1.054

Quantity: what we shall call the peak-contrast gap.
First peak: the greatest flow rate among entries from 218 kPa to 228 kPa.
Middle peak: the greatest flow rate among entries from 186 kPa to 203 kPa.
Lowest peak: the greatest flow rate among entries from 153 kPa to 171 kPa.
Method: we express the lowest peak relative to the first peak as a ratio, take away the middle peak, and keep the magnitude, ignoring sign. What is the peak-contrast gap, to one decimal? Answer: 16.4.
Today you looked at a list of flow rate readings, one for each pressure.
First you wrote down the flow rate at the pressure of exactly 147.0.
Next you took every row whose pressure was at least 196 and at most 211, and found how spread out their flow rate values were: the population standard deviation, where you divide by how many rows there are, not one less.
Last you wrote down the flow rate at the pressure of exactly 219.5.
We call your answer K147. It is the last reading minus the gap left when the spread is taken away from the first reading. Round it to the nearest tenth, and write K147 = 3.9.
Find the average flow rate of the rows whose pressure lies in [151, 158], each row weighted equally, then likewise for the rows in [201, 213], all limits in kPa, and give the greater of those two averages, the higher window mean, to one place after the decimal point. 17.1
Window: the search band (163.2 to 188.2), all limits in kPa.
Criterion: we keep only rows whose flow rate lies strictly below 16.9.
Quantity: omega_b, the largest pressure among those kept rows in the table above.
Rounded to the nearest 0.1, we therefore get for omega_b 187.0 kPa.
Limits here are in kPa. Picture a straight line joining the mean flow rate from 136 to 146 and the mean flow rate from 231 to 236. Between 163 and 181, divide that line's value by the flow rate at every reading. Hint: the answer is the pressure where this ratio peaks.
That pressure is 174.5 kPa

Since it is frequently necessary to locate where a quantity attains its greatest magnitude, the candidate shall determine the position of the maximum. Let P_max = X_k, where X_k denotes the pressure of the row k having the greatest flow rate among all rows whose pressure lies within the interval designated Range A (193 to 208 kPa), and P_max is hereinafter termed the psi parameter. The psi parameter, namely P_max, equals 202.0 kPa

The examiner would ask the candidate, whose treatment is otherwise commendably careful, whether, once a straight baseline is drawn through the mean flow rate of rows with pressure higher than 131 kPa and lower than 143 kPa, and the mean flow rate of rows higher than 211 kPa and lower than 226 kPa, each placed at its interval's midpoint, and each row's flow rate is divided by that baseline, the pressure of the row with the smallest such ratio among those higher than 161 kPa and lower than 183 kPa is 174.5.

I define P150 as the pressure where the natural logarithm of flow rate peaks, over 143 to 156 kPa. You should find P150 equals 149.5 kPa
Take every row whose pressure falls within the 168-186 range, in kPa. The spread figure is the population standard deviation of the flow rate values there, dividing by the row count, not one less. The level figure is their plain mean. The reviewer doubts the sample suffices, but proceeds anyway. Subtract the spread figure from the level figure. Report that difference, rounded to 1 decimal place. 15.4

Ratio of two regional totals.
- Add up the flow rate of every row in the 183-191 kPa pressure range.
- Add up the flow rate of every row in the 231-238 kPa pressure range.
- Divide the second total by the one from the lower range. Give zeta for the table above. 1.13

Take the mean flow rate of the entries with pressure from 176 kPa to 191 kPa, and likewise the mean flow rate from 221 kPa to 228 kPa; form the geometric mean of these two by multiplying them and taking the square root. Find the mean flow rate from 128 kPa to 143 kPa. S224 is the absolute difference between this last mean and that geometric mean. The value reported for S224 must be 2.3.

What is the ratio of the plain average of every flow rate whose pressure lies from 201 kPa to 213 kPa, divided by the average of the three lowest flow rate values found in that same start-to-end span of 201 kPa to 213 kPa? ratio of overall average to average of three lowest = 1.01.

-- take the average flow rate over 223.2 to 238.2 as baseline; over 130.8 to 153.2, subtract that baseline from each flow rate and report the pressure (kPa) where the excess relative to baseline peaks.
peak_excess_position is 149.5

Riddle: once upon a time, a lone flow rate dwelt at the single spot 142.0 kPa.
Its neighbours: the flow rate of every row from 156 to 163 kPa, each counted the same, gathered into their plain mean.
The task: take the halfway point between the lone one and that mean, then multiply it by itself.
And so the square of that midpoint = 252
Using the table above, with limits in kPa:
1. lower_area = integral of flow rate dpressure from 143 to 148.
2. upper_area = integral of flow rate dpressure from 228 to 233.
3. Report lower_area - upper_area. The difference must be -21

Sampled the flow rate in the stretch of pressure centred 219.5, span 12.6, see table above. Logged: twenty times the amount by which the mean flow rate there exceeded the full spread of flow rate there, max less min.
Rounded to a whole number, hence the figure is 349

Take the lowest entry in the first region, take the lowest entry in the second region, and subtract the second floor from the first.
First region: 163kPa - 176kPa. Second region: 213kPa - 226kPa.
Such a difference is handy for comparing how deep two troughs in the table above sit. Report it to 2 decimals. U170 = -2.82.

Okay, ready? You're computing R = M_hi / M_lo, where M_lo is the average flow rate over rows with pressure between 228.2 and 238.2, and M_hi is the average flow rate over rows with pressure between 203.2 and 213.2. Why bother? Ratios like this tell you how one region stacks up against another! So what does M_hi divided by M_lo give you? 0.908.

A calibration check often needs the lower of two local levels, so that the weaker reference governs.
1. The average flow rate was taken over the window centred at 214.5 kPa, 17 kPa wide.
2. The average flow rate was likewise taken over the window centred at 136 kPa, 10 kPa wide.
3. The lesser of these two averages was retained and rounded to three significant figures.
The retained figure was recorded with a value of 14.9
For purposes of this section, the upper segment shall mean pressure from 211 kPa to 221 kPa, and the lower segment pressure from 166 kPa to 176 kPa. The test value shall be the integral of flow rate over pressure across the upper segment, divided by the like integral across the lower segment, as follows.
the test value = 1.15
